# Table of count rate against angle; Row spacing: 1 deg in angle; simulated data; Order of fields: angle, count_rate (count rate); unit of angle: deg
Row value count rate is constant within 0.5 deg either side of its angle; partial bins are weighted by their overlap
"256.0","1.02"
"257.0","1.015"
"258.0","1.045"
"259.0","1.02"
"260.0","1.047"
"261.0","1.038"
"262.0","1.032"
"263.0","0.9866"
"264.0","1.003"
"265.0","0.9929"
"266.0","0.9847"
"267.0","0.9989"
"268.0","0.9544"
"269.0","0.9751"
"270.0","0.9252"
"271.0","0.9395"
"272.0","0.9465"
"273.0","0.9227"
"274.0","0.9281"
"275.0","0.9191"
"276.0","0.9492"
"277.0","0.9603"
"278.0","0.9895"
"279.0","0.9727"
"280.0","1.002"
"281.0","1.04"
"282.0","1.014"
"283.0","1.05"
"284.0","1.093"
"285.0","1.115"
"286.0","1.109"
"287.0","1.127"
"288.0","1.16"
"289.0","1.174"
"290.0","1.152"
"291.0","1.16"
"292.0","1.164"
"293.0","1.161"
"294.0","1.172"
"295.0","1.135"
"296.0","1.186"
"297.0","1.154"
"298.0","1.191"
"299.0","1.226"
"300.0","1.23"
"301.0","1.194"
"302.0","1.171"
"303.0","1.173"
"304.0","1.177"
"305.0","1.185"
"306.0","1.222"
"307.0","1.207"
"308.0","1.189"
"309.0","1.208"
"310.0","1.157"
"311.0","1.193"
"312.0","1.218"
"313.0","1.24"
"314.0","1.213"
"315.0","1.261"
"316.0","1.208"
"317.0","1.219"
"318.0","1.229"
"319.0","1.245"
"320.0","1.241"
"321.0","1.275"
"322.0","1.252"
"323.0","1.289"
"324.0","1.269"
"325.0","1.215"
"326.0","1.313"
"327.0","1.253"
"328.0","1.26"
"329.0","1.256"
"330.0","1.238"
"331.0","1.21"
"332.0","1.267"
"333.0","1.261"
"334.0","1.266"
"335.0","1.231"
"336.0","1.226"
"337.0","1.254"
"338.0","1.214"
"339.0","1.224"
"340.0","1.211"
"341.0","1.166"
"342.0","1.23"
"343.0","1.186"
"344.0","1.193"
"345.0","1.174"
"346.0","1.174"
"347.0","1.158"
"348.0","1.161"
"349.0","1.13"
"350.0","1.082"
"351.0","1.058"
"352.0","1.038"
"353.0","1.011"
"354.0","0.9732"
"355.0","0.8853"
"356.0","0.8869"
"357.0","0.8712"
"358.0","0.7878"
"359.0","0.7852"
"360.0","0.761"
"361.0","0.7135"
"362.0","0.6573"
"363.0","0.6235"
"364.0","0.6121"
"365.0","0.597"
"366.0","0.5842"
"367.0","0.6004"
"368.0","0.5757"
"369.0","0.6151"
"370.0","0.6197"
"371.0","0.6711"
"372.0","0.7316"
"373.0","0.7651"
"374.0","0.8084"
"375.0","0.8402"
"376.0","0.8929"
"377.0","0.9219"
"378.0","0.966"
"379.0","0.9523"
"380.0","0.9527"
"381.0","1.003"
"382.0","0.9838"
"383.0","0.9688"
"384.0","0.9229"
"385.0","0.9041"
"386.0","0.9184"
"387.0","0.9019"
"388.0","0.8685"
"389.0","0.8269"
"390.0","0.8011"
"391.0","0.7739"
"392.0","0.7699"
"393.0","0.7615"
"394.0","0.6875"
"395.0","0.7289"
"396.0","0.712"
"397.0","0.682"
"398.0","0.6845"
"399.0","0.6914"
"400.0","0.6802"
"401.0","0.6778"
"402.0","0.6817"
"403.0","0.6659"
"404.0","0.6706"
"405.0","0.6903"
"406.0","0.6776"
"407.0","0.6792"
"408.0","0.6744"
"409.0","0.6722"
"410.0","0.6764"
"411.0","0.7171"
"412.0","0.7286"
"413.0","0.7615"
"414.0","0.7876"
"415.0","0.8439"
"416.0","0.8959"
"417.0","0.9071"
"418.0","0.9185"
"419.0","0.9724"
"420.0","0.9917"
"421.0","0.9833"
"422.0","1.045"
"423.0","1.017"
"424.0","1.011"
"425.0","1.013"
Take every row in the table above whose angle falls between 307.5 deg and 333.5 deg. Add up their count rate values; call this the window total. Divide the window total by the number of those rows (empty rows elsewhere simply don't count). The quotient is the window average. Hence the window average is 1.2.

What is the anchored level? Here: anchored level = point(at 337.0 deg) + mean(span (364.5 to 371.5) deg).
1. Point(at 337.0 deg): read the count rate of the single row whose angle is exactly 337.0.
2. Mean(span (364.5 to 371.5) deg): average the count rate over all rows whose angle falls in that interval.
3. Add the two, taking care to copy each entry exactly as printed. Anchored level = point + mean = 1.86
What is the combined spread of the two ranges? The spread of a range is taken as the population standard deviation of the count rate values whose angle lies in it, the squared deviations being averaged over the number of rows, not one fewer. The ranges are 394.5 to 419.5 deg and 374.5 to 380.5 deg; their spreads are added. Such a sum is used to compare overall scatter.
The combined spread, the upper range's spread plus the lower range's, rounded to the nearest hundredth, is 0.13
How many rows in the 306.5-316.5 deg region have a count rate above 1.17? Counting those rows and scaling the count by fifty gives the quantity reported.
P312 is 450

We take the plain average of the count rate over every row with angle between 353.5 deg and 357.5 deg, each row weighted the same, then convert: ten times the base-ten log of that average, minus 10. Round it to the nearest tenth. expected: -10.4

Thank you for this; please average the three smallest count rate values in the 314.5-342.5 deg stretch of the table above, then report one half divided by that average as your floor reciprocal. 0.42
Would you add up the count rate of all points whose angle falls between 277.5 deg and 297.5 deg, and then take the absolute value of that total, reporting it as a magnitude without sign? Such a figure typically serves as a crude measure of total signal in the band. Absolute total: 22.1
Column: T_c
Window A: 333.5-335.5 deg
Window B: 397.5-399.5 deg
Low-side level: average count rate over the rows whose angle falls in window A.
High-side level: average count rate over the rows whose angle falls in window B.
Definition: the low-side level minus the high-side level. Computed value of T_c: 0.56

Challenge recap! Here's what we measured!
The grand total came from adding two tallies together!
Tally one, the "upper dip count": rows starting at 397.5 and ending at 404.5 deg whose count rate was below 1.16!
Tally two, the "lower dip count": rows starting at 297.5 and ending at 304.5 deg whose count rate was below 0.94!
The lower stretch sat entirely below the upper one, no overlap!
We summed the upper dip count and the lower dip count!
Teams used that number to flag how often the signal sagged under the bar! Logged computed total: 7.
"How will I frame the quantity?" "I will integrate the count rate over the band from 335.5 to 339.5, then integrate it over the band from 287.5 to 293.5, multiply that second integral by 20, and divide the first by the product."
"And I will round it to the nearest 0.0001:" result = 0.0353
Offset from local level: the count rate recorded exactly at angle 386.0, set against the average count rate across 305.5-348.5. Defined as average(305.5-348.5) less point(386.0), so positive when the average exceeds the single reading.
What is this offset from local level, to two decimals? 0.31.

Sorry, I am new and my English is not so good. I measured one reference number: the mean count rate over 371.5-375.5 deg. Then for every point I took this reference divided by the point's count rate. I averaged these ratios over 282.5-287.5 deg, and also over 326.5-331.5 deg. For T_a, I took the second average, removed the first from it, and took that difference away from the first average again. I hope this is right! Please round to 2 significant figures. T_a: 0.80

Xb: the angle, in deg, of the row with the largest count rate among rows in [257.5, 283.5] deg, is 283.0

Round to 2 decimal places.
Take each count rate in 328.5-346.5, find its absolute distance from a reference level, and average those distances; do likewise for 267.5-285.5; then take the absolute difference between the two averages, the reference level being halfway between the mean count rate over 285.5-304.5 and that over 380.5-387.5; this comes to 0.08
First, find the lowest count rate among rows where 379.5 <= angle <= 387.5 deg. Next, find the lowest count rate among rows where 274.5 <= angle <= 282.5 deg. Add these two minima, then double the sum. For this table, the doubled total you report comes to 3.64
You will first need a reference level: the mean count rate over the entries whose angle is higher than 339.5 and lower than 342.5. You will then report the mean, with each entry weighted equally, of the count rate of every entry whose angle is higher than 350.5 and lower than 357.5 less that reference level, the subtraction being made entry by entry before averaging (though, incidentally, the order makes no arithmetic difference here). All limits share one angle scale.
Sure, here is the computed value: -0.2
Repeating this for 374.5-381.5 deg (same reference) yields -0.3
